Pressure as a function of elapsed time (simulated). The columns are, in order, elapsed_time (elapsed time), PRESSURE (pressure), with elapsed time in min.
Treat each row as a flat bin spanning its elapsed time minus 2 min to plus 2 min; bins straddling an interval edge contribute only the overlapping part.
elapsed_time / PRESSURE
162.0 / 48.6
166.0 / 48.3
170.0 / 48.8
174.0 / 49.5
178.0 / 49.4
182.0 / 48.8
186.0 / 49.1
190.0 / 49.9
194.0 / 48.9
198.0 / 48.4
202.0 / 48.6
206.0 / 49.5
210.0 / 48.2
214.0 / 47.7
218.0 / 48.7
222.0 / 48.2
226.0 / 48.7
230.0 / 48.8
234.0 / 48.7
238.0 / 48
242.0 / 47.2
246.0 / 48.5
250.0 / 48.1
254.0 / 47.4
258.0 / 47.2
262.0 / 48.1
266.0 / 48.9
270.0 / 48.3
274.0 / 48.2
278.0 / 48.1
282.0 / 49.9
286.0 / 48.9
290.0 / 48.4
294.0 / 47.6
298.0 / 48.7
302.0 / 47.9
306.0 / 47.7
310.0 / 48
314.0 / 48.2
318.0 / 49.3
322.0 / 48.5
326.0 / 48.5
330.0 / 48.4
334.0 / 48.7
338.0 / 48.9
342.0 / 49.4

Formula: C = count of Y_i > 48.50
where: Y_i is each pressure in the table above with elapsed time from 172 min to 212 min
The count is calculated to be 8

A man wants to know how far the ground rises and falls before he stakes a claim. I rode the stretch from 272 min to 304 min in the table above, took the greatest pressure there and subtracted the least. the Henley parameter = 2.3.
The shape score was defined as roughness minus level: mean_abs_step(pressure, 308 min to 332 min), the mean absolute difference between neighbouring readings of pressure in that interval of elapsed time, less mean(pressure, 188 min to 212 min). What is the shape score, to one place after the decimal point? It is -48.5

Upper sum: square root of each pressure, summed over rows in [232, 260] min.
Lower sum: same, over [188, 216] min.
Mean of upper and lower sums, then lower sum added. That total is 97.5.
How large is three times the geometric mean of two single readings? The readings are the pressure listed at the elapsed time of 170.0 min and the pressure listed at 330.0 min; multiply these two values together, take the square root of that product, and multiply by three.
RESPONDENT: 146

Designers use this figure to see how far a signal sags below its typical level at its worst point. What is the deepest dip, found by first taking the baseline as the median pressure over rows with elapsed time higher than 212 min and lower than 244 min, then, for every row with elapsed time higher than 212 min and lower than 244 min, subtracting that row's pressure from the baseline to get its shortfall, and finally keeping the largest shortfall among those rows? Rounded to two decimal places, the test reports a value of 1.25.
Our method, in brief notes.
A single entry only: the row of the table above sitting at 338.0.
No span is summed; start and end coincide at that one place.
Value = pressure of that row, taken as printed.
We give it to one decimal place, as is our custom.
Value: 48.9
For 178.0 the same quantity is 49.4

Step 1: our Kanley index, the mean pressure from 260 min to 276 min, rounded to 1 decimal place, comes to 48.4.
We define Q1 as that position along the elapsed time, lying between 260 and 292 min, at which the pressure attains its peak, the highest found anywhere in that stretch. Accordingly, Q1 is 282.0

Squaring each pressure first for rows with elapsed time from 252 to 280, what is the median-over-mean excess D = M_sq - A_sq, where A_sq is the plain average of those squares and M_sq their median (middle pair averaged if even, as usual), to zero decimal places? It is 7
